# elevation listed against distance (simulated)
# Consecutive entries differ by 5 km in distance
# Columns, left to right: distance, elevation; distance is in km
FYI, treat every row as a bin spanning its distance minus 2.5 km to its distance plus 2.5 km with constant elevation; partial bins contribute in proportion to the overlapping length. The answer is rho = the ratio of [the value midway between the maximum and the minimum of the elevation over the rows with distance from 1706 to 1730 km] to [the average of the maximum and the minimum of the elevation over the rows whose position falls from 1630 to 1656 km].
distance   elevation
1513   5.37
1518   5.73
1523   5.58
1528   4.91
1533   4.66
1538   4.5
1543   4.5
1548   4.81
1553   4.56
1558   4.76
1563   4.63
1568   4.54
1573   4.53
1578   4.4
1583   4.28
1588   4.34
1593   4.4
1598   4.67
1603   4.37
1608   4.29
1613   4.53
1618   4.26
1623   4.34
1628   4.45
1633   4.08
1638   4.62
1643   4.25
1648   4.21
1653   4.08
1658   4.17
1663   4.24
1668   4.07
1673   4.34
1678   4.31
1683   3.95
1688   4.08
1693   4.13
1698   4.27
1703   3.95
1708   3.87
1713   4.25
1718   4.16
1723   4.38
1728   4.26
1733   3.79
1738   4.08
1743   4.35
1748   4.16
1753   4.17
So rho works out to 0.95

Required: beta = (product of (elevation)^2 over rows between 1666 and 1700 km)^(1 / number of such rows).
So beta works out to 17.3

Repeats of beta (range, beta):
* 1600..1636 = 18.7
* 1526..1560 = 21.8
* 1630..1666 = 17.9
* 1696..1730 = 17.3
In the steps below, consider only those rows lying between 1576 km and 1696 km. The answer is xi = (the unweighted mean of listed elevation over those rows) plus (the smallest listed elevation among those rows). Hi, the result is 8.24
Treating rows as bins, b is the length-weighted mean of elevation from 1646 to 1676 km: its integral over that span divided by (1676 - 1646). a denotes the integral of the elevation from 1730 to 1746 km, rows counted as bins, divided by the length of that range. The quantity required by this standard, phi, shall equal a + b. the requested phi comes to 8.3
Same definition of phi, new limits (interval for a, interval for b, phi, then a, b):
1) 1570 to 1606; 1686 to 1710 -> 8.5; 4.43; 4.06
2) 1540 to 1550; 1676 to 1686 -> 8.8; 4.64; 4.12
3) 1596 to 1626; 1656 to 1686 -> 8.6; 4.41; 4.18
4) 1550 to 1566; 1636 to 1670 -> 8.9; 4.65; 4.23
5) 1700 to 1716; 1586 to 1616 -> 8.5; 4.04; 4.43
